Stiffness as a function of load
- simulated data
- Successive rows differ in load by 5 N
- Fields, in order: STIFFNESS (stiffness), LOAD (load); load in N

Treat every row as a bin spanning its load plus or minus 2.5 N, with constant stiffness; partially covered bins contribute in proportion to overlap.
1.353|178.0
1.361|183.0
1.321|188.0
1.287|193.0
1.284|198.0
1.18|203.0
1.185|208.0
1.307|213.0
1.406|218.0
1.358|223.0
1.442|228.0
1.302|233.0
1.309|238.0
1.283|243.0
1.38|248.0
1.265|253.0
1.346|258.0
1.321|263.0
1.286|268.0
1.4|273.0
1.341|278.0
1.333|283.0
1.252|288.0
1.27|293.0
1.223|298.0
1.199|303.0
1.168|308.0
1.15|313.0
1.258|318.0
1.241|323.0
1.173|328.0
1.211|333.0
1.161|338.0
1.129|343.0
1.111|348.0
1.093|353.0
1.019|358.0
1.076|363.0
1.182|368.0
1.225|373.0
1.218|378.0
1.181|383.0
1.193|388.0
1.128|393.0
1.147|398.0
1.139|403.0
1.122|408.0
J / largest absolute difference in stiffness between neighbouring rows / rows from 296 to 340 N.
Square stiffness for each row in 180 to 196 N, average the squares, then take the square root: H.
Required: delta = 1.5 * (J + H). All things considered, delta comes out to 2.15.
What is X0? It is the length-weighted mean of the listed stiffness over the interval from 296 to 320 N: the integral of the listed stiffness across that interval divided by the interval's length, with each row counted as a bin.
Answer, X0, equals 1.20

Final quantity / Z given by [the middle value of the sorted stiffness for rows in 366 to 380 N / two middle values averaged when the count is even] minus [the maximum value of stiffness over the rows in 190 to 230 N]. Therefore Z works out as -0.224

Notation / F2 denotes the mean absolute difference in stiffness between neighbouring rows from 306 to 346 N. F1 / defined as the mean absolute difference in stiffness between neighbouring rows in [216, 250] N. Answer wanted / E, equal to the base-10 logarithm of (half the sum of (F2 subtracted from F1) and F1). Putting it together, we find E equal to -1.4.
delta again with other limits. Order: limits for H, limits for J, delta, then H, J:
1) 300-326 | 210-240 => 2.02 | 1.20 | 0.14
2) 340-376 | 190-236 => 1.89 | 1.12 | 0.14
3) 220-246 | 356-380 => 2.17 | 1.34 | 0.11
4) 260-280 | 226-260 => 2.22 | 1.34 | 0.14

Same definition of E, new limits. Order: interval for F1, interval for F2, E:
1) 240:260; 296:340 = -1.1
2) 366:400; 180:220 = -2.8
